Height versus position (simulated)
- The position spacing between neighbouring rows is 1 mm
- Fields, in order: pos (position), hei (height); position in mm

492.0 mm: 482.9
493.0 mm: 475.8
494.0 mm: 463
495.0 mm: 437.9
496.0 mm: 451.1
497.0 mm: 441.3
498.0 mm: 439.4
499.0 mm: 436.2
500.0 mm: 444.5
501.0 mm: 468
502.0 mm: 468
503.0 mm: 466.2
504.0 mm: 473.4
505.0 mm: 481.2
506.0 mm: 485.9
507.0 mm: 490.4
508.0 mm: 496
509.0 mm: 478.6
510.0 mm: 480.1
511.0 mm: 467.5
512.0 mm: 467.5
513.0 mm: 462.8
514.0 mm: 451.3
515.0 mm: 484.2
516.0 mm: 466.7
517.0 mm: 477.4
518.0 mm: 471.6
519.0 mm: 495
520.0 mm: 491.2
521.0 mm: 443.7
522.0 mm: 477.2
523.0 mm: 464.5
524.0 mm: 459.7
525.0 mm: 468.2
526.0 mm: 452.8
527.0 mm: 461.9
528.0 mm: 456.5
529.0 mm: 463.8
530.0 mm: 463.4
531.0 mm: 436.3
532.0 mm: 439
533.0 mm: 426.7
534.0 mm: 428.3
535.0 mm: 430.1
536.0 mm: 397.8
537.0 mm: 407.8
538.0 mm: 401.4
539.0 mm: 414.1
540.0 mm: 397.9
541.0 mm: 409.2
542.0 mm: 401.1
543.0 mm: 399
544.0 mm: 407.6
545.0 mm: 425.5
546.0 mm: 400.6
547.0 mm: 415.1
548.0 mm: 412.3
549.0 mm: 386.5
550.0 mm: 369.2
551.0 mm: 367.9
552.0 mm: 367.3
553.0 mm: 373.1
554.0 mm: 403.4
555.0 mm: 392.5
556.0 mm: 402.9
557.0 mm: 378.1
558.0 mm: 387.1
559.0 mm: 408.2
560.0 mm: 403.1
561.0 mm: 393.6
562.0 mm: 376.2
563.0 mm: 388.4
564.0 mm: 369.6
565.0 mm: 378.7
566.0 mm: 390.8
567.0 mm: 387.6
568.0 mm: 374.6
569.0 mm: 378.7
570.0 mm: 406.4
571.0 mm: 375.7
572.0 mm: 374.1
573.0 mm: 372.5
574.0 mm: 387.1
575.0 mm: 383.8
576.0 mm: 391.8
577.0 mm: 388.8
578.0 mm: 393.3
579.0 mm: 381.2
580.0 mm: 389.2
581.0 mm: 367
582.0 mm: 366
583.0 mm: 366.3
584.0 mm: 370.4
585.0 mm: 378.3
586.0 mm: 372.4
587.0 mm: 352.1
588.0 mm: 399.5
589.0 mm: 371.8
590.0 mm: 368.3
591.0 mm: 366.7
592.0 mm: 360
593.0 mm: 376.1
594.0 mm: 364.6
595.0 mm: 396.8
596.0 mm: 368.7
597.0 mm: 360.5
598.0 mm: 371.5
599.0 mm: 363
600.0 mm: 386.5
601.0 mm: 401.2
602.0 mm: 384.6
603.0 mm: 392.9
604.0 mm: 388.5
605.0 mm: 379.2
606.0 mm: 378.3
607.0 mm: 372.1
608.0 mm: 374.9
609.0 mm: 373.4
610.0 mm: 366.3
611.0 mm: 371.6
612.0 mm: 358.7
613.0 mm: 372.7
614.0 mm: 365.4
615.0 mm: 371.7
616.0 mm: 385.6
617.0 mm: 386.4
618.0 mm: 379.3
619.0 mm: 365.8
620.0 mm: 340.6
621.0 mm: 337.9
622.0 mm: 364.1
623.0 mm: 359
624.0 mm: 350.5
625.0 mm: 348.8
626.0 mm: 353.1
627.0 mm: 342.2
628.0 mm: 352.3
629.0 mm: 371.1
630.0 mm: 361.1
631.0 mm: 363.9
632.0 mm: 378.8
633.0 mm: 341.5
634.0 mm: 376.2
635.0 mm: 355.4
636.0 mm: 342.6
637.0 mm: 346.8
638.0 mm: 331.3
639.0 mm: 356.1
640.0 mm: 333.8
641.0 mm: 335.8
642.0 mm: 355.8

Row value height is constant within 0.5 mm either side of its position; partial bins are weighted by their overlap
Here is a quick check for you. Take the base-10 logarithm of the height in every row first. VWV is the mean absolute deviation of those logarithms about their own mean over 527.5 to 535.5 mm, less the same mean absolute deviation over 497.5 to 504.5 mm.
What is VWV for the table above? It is -0.0002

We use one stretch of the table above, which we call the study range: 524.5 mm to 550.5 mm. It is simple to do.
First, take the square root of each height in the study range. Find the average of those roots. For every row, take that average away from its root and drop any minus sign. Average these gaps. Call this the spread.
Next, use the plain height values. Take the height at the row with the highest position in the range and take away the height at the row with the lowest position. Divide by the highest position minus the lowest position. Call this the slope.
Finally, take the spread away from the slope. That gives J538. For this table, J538 -4.5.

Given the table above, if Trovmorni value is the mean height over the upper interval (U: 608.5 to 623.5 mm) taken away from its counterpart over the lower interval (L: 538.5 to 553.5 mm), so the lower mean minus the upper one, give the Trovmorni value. 30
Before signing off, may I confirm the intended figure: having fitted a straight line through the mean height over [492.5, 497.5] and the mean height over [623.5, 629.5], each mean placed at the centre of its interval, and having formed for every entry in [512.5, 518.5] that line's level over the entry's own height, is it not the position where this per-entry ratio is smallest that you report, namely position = 515.0 mm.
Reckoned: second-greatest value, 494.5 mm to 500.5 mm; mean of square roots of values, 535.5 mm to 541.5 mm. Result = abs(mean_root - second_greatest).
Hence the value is 424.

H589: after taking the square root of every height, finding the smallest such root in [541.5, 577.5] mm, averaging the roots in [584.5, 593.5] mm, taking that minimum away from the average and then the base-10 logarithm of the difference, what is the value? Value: -0.95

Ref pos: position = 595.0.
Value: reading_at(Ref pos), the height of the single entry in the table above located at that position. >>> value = 396.8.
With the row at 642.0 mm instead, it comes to 355.8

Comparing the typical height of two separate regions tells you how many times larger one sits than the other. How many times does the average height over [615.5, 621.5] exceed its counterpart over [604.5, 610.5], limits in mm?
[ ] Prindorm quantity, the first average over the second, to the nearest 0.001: 0.978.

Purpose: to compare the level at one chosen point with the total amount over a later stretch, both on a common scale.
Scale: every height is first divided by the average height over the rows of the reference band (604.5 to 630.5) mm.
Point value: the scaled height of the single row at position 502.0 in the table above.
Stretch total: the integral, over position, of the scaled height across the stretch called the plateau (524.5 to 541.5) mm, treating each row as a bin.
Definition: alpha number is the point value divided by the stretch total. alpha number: 0.064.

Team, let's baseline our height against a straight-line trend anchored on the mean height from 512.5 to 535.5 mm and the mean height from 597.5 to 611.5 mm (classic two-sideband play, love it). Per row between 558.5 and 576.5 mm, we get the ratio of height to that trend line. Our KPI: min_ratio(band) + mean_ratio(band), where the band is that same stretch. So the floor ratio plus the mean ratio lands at 1.81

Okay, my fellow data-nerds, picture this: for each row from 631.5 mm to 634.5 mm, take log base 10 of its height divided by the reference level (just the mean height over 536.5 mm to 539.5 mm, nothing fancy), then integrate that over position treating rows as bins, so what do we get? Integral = -0.144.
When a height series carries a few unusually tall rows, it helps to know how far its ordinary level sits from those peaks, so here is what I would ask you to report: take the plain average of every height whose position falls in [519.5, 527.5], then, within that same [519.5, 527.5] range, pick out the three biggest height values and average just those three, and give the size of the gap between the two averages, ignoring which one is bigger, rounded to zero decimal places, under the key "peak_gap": 14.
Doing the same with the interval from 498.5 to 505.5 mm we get 12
